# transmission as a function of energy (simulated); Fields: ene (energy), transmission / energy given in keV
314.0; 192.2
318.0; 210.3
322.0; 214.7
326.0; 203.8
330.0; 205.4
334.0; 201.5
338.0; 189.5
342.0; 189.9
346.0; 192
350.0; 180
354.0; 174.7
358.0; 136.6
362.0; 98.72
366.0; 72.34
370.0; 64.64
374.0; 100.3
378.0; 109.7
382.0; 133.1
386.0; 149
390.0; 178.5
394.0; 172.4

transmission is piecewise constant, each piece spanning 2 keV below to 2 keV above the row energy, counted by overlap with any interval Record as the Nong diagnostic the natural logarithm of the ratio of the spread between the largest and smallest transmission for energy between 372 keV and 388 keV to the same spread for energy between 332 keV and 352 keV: 0.82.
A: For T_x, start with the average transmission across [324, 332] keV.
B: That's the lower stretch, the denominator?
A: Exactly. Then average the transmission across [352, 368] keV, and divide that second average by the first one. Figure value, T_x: 0.59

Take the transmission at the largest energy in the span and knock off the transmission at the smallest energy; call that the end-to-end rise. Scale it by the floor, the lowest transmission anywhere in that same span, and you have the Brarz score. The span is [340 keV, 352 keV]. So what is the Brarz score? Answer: -0.1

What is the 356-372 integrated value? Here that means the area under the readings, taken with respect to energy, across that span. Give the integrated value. 1489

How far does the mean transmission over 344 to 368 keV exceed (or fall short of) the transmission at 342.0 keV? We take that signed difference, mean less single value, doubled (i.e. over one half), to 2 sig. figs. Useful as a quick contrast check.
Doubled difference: -95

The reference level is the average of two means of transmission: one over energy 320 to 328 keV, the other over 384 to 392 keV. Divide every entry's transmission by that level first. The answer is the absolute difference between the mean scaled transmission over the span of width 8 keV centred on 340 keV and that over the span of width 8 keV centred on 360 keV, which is 0.39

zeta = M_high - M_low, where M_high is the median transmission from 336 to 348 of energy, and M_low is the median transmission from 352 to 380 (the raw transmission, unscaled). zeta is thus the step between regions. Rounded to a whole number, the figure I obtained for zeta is 90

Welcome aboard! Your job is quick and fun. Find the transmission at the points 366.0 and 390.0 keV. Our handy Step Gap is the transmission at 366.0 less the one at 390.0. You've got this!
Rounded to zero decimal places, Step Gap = -106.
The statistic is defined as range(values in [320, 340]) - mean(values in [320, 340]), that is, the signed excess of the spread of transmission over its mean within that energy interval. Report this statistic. -178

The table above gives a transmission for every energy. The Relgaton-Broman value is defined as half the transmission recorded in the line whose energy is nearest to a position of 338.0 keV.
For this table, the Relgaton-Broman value 95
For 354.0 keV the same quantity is 87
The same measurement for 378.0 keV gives 55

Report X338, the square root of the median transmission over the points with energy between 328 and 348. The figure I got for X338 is 13.9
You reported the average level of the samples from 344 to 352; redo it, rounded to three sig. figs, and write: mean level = 186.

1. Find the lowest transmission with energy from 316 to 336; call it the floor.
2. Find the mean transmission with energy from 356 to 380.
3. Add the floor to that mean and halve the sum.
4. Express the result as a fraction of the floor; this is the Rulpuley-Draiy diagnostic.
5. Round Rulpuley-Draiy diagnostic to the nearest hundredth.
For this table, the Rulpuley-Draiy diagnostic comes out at 0.74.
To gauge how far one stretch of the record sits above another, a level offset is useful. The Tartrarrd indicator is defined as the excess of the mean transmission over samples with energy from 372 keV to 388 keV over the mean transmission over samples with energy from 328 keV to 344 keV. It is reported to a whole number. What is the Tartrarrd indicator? -74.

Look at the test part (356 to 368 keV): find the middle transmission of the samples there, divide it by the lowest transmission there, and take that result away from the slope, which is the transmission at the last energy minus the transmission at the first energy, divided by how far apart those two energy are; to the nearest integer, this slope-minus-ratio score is -9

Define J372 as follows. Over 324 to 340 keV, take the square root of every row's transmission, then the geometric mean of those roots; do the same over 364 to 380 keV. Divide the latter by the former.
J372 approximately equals 0.65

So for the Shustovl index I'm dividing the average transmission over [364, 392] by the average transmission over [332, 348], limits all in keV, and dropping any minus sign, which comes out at 0.60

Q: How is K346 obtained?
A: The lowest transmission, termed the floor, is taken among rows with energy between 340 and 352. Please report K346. 180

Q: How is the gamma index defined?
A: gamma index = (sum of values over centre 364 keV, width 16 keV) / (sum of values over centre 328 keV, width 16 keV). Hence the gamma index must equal 0.45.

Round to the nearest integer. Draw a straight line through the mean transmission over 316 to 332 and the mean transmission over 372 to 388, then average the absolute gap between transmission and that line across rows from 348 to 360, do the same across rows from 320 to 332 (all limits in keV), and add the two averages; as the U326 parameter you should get 18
